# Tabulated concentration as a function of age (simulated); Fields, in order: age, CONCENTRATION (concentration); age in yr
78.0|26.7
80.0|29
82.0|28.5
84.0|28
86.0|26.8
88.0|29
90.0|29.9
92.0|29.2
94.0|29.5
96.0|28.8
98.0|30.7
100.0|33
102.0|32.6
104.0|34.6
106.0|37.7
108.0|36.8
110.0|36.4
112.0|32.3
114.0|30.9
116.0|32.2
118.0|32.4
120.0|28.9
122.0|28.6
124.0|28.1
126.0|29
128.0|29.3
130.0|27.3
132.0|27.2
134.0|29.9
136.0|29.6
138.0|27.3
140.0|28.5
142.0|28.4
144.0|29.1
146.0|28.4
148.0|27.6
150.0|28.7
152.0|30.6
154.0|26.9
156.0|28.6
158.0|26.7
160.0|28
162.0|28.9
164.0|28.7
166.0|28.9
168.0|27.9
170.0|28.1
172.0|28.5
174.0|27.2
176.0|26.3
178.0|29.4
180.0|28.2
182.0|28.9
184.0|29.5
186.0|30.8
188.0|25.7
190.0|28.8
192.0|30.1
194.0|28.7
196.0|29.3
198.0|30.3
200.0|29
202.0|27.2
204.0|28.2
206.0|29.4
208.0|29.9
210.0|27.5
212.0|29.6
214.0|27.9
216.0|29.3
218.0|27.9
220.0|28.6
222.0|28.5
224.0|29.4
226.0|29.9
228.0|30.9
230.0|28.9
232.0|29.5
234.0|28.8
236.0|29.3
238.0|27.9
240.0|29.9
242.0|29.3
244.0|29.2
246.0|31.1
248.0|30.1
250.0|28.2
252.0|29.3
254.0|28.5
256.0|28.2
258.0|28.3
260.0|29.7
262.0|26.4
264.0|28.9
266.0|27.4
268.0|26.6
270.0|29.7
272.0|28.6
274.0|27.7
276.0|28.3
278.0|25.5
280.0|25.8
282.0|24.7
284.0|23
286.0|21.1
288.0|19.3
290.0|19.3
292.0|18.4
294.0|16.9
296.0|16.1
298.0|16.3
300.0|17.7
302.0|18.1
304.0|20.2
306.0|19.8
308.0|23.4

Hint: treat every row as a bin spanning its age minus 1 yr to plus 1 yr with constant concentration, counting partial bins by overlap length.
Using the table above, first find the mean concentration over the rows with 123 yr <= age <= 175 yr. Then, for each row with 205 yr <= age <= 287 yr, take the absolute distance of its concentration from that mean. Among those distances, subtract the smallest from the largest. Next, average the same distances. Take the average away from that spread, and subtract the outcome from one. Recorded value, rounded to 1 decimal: -4.8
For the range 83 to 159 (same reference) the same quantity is -6.2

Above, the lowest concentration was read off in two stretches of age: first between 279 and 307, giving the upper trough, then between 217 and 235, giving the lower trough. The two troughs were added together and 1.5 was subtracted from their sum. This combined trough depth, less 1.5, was 42.5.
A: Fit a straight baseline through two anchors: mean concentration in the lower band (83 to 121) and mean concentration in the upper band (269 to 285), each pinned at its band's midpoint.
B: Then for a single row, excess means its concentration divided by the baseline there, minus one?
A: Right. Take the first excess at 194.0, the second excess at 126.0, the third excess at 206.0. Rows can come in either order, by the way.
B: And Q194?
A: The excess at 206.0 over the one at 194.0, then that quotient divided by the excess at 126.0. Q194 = 43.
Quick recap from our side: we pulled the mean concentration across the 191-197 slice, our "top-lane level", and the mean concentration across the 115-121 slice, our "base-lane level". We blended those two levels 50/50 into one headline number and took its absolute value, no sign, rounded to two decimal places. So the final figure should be 30.27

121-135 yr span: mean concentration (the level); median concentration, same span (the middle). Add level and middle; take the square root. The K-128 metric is 7.56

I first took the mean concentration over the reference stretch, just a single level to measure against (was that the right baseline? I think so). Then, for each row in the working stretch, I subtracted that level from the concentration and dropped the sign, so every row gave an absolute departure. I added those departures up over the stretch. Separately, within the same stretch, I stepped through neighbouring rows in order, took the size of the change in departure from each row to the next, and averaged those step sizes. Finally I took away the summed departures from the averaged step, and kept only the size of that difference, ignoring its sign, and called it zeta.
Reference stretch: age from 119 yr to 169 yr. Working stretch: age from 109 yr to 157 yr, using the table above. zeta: 35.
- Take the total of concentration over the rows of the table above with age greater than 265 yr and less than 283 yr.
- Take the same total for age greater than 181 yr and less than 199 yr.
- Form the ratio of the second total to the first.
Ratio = 1.07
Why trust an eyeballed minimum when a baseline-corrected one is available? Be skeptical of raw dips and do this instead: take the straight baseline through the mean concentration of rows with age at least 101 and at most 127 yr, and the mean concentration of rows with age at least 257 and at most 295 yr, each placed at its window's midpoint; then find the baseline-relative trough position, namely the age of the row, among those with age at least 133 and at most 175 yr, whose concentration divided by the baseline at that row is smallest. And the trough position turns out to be 138.0 yr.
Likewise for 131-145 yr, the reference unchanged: 132.0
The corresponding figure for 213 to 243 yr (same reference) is 214.0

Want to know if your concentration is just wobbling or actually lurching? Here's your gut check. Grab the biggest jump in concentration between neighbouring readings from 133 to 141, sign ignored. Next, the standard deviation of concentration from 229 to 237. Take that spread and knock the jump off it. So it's -2.0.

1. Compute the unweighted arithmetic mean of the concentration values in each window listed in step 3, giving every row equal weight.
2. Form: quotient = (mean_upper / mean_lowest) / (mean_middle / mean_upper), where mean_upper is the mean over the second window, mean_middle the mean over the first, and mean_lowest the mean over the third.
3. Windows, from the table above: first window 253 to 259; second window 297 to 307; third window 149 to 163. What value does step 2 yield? 0.42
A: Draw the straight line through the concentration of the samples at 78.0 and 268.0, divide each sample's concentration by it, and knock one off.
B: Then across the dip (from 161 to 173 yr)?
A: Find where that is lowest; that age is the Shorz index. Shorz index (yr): 168.0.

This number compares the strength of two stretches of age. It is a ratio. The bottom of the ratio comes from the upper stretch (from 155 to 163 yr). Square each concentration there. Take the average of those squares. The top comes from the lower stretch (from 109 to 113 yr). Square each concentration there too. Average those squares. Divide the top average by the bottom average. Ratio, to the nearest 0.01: 1.50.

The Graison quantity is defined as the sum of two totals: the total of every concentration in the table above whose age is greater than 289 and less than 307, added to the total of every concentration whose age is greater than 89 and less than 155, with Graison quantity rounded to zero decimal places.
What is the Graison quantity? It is 1163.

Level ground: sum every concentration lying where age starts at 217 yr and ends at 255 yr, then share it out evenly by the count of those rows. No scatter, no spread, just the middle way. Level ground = 29.2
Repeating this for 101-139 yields 31.1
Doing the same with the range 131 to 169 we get 28.4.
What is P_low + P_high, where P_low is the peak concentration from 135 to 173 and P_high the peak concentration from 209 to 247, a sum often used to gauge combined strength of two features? 61.7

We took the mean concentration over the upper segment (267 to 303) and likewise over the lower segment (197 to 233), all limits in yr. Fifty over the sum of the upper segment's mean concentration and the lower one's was 0.97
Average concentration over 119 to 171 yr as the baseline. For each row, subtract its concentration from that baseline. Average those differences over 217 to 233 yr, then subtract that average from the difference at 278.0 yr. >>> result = 3.7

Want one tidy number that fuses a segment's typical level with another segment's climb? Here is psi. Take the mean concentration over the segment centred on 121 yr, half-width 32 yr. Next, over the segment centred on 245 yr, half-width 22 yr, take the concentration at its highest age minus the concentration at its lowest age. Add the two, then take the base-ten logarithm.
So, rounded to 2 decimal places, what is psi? 1.45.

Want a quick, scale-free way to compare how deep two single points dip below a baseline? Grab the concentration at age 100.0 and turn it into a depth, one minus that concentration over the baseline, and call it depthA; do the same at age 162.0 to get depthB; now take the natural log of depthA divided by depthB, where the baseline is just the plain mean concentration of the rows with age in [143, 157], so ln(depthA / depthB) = 2.6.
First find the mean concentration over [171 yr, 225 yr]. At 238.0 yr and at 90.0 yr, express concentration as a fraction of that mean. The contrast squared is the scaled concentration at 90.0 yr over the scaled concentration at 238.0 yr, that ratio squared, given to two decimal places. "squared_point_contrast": 1.15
